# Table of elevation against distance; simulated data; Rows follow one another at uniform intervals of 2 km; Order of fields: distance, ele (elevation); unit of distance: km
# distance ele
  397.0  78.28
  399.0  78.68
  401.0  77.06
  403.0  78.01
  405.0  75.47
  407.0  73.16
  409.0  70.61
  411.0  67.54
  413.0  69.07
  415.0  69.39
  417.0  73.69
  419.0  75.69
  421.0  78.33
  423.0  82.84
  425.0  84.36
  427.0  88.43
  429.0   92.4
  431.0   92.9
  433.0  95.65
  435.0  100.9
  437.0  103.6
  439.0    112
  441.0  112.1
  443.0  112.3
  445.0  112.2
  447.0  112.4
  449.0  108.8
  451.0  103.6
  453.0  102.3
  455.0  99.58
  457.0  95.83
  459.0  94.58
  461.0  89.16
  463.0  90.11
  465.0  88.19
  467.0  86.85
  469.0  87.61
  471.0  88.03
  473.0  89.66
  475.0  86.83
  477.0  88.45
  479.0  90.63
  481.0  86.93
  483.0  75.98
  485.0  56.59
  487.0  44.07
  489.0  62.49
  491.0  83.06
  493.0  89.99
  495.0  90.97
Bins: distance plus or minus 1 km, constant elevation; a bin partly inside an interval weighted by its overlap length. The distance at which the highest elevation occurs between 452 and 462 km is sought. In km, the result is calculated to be 453.0 km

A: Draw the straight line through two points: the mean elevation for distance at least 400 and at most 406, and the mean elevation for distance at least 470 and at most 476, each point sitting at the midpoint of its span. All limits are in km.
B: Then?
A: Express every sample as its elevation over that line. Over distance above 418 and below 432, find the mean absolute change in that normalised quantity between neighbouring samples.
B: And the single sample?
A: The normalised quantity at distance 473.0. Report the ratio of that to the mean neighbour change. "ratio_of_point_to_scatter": 32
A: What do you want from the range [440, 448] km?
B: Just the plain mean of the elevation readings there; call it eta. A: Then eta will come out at 112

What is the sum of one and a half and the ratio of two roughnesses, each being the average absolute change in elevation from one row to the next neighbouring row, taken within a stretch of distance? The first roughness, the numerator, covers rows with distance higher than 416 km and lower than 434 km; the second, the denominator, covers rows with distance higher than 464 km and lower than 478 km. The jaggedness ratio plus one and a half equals 3.42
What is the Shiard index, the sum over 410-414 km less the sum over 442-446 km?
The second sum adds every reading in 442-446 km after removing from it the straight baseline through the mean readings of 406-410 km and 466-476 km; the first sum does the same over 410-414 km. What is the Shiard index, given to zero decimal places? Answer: -72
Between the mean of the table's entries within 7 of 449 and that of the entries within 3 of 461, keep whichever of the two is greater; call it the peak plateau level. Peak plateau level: 107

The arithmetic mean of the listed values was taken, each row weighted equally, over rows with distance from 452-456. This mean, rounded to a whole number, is 101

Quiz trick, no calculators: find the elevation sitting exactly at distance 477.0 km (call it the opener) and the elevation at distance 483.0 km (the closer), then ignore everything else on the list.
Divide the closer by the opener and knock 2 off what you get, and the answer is -1.1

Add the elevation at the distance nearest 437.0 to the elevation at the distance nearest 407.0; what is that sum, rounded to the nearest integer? 177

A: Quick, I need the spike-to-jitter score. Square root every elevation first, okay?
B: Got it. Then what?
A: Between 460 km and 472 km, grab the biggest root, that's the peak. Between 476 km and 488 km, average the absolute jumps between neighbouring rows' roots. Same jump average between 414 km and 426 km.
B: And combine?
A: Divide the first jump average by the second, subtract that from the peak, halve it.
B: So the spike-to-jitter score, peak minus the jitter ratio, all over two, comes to 3.0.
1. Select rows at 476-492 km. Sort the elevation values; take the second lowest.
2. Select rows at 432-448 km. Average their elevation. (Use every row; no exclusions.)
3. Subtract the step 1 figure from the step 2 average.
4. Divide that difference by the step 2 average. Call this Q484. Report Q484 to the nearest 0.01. 0.47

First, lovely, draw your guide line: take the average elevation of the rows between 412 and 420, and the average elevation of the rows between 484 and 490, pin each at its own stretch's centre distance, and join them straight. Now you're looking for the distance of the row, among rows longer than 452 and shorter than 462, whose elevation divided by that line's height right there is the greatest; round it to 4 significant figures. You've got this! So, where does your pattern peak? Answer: 453.0 km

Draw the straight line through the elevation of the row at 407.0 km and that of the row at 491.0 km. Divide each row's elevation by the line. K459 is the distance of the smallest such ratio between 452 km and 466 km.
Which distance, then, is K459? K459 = 465.0 km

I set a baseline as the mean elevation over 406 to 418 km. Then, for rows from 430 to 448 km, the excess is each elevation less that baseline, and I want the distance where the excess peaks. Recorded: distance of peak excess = 447.0 km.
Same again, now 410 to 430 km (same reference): 429.0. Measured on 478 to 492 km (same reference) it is 479.0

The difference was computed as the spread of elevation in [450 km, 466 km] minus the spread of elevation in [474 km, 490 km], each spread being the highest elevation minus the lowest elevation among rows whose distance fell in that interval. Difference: -31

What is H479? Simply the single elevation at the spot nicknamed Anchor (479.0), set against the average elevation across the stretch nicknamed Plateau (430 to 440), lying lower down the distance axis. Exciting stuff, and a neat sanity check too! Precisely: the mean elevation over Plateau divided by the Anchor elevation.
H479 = 1.11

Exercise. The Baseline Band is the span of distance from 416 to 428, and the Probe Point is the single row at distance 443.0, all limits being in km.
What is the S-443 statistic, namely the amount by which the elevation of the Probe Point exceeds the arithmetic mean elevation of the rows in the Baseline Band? 32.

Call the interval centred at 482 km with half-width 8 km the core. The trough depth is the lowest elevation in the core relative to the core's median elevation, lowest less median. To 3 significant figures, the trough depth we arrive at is -37.3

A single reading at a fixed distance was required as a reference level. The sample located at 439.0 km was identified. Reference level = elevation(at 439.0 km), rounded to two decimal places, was 112.00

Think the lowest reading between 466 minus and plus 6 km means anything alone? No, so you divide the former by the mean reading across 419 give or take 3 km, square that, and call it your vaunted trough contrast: 1.3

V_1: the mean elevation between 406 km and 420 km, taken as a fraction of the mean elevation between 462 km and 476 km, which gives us 0.81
